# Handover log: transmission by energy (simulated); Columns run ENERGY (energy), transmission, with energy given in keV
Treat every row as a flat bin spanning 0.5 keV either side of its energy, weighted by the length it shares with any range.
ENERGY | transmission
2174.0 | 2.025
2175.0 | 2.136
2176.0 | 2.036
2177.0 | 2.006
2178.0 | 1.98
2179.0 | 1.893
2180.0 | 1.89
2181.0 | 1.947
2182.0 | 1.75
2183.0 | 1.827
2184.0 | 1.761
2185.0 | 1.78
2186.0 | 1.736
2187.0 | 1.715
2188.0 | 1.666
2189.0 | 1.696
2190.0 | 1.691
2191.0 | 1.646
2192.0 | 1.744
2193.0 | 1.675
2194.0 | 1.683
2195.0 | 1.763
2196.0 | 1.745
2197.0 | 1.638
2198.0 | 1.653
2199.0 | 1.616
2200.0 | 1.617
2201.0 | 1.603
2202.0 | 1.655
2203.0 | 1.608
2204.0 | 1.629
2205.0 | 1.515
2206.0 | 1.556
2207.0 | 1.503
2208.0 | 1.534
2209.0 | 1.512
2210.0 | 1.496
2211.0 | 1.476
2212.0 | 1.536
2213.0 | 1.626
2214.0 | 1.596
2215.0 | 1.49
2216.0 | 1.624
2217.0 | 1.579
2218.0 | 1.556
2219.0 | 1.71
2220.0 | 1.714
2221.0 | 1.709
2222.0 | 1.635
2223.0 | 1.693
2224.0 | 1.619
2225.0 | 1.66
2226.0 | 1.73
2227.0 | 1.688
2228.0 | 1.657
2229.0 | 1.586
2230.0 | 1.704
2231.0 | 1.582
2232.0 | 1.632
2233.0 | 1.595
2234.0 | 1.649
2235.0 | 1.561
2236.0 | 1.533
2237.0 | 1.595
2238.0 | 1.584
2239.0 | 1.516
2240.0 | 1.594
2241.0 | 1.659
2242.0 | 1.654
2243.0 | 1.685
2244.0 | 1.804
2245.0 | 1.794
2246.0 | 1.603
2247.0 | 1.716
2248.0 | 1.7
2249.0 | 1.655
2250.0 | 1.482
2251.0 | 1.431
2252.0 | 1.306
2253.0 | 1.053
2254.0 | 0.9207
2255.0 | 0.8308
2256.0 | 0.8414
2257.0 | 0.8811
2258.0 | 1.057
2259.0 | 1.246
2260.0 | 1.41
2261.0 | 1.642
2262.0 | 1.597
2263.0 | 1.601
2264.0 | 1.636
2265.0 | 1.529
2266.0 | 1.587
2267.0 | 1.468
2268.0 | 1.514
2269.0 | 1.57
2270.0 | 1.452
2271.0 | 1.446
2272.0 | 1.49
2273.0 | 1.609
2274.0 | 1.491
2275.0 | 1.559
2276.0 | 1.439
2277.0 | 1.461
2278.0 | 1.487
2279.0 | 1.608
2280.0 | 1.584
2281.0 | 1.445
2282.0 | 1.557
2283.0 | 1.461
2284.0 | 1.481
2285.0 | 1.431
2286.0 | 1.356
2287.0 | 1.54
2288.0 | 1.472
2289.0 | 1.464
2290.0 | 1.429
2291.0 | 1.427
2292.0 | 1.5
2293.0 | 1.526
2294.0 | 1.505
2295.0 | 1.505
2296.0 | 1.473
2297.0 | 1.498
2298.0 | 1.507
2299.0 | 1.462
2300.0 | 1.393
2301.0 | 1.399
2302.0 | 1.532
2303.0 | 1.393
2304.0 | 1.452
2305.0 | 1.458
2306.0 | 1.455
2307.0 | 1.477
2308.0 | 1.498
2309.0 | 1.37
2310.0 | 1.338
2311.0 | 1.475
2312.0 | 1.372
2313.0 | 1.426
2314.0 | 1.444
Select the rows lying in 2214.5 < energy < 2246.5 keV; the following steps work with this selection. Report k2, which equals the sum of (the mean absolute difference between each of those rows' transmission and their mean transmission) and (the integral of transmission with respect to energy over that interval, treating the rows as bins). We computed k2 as 52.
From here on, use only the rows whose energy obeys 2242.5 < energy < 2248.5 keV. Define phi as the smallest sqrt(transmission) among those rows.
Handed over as 1.27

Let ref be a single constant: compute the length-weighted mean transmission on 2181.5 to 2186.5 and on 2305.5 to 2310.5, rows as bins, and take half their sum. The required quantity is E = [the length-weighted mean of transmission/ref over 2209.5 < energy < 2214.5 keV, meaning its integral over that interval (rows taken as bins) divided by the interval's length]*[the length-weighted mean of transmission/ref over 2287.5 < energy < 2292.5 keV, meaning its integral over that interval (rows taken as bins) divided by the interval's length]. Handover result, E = 0.9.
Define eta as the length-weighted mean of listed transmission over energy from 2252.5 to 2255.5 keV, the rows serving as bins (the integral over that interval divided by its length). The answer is 0.93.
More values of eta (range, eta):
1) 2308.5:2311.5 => 1.39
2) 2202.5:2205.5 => 1.58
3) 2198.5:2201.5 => 1.61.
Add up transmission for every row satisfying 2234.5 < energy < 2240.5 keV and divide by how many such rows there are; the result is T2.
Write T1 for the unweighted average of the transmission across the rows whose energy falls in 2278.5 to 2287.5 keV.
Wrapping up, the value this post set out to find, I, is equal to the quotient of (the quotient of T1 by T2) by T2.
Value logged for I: 0.61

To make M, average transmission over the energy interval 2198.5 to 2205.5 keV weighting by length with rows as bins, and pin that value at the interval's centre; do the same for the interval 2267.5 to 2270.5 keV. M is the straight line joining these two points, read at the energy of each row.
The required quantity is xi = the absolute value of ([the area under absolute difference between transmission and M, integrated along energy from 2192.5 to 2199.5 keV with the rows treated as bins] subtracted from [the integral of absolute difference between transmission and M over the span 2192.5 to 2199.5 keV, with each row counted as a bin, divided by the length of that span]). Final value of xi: 0.40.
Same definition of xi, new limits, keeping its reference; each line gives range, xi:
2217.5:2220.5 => 0.19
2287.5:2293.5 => 0.17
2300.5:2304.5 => 0.16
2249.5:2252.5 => 0.26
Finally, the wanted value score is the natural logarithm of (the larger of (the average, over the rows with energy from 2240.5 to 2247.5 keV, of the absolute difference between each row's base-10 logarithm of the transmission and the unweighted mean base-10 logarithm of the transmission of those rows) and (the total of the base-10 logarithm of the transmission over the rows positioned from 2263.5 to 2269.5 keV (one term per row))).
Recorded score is 0.1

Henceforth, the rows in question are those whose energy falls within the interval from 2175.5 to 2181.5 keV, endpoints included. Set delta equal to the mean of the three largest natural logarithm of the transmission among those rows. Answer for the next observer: 0.70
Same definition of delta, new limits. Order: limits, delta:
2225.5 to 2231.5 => 0.53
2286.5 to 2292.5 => 0.41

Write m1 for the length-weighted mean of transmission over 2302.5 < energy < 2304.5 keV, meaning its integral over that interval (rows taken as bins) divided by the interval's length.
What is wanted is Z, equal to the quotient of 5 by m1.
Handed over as 3.5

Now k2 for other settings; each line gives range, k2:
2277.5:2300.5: 34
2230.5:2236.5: 10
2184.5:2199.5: 25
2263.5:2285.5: 33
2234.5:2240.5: 9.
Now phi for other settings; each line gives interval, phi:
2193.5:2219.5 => 1.21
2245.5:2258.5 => 0.91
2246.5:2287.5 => 0.91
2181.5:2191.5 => 1.28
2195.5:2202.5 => 1.27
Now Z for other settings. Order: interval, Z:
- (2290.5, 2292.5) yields 3.4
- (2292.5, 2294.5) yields 3.3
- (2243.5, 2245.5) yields 2.8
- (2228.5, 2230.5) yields 3.0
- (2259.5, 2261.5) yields 3.3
